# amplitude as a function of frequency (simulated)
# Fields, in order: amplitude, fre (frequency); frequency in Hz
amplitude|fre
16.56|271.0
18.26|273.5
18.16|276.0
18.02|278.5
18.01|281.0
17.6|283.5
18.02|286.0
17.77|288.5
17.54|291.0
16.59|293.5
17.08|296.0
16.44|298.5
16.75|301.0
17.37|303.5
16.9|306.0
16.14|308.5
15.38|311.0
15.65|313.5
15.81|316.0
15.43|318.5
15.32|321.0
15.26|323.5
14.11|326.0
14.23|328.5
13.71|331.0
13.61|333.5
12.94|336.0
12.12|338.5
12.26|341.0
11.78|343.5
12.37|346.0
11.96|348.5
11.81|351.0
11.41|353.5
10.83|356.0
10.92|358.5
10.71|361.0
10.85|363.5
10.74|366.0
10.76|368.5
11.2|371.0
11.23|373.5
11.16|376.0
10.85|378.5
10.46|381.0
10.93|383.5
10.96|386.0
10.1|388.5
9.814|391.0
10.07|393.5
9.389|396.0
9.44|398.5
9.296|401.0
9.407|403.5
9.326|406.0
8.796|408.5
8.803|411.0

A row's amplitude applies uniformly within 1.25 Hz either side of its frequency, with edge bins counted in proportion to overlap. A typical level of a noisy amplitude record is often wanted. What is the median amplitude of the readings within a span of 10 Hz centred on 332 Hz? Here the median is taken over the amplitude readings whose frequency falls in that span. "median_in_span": 13.7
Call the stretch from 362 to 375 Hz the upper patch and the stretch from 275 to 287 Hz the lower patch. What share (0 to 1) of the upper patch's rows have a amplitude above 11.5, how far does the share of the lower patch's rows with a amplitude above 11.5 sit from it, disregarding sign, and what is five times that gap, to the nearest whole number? 5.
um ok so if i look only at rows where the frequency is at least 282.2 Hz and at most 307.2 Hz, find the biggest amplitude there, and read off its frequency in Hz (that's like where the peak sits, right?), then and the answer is 286.0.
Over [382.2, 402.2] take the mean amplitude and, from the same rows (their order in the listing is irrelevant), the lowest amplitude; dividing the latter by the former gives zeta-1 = 0.93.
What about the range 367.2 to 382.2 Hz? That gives 0.96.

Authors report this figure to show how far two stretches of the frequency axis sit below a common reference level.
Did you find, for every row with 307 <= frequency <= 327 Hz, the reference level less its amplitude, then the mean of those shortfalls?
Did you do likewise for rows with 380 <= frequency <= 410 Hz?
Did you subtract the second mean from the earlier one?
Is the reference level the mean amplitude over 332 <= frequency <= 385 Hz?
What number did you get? -5.6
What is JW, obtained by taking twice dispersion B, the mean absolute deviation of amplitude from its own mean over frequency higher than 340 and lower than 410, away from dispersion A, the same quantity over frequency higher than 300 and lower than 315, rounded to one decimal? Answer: -0.9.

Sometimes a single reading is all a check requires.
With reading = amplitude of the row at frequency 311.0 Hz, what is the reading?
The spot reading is 15.38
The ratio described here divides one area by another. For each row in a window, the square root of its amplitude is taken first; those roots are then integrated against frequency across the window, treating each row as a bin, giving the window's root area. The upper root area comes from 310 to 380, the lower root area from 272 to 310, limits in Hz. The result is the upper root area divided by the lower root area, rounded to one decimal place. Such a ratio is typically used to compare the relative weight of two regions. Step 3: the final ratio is 1.6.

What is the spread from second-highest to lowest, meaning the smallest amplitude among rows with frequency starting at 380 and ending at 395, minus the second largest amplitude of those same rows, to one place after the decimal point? -1.1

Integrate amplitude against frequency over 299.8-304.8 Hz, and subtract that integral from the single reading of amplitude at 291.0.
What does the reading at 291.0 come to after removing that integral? -68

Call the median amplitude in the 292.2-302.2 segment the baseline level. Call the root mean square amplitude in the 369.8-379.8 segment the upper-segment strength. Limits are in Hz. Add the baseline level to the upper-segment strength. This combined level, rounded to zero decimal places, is 28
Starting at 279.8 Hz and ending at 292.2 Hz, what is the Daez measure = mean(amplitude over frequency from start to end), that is 18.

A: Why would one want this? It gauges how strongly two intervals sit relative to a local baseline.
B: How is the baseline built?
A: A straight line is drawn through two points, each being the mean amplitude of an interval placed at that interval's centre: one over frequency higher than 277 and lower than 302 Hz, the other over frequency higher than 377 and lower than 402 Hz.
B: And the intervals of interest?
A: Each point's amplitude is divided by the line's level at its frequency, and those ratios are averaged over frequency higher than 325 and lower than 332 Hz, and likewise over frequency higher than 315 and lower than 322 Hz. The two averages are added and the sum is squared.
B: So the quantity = 3.91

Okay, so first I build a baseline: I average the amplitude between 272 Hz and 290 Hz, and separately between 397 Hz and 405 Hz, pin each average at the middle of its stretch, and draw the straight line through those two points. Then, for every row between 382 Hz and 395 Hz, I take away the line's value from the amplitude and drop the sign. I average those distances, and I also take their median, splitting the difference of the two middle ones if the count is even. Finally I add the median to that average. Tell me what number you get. 0.57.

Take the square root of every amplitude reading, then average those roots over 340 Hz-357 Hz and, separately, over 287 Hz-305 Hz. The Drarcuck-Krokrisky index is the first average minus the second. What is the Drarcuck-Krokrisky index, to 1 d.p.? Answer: -0.7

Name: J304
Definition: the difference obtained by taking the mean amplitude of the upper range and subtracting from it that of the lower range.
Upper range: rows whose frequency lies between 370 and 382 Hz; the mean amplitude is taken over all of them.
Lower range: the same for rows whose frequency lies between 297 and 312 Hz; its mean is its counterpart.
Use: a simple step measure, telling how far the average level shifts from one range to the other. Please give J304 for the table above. -5.5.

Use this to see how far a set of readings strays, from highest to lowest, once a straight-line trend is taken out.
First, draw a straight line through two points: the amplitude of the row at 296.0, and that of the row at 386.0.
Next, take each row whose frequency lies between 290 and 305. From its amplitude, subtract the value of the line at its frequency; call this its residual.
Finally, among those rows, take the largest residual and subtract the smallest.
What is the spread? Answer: 1.46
